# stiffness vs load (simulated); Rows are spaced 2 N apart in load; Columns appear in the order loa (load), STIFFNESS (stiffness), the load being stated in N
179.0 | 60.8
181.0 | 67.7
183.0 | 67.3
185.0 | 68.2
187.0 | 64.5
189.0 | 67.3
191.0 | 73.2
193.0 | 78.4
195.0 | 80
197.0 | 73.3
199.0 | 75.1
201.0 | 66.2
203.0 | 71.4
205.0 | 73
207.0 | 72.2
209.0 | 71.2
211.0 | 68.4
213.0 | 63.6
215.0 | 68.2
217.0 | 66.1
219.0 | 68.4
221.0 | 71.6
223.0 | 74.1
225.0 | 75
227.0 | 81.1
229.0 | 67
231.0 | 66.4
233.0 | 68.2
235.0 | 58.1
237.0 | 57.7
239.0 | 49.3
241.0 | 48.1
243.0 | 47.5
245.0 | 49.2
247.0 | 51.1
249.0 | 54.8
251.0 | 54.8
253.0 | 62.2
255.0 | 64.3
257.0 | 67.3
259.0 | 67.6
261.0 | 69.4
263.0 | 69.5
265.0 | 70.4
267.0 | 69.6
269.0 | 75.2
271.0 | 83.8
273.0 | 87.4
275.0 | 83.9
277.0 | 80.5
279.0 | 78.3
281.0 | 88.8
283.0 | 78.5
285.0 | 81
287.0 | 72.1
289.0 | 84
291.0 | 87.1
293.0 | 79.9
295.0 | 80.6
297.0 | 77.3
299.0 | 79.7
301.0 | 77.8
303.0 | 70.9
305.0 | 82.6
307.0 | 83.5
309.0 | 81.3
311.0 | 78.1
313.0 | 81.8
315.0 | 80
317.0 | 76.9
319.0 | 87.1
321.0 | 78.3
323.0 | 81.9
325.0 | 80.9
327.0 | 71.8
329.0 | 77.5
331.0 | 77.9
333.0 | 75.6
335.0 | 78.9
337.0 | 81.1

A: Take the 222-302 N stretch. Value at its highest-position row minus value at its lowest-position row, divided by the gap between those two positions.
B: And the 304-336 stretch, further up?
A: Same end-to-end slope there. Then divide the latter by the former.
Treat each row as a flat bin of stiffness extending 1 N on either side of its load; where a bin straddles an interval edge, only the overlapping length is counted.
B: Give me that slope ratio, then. -2.6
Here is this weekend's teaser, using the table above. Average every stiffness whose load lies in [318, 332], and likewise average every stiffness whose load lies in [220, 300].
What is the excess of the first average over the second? 9.0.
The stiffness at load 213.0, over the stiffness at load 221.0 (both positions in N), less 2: -1.11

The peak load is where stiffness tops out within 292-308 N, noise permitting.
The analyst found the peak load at 307.0 N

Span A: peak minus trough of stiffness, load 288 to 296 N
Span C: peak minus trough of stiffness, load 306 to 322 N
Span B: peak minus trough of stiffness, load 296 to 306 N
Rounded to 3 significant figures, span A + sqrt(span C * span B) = 18.1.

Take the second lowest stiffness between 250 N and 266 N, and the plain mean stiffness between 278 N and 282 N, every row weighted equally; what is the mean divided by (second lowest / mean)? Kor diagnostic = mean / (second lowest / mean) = 112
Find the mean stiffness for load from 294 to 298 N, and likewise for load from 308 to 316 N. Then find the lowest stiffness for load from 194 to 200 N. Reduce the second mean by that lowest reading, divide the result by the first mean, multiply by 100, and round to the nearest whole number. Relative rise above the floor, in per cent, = 9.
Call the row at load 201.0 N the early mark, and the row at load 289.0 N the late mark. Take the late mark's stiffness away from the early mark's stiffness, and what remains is -18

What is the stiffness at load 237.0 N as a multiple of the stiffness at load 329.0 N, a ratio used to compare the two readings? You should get 0.74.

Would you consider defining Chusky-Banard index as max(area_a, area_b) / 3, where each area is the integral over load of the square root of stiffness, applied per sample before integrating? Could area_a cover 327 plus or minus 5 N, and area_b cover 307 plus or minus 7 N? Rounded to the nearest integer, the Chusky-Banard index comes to 42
